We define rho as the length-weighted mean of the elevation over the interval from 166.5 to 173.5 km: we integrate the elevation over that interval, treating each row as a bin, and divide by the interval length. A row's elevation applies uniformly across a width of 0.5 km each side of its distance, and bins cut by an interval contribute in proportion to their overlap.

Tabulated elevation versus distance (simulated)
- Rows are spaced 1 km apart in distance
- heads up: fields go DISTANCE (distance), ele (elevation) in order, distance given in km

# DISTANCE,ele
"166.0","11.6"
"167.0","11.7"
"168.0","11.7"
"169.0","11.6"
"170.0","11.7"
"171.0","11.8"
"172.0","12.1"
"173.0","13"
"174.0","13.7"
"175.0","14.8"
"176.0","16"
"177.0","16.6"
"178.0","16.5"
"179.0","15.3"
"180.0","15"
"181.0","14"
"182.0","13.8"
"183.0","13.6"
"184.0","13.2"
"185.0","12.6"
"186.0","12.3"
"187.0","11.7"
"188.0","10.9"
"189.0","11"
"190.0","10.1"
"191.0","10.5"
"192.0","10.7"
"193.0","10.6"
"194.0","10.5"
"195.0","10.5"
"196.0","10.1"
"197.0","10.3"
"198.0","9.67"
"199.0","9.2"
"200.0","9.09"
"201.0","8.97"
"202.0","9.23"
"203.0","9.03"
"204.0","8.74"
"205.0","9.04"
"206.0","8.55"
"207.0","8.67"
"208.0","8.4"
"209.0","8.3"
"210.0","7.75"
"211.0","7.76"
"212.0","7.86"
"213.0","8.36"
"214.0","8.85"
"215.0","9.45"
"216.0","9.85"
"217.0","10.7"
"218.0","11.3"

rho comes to 12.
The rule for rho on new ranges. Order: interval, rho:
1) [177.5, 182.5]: 15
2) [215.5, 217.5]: 10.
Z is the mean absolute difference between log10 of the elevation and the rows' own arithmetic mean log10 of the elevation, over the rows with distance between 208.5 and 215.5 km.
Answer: 0.024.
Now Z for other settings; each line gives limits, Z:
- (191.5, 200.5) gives 0.022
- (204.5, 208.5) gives 0.009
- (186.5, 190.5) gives 0.017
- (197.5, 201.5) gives 0.010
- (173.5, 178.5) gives 0.029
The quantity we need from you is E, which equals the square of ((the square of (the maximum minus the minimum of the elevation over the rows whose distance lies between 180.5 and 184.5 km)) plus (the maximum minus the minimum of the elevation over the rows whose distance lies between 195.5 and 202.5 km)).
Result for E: 3.9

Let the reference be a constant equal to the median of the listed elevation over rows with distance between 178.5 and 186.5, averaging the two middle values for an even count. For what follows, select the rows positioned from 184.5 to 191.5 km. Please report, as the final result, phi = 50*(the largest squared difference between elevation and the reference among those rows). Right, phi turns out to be 648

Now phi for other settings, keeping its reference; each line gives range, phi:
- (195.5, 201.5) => 1119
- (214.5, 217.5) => 903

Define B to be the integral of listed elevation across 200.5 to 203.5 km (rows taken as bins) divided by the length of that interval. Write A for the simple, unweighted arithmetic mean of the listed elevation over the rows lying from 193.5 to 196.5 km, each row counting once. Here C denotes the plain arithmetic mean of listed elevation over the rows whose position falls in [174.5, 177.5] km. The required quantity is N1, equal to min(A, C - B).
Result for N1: 7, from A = 10.4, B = 9.1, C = 16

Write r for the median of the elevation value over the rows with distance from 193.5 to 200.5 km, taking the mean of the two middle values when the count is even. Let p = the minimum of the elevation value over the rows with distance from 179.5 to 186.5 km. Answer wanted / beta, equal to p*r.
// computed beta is 124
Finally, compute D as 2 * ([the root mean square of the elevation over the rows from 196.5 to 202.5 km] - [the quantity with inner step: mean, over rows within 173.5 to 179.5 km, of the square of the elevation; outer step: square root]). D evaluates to -12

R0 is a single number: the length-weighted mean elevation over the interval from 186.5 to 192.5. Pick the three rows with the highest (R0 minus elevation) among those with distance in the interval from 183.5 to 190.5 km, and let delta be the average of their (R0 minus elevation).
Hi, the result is 0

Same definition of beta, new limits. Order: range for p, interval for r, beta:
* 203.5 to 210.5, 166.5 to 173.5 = 91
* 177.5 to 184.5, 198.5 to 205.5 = 119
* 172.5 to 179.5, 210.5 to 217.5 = 115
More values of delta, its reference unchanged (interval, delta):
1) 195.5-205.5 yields 2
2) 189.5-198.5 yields 1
